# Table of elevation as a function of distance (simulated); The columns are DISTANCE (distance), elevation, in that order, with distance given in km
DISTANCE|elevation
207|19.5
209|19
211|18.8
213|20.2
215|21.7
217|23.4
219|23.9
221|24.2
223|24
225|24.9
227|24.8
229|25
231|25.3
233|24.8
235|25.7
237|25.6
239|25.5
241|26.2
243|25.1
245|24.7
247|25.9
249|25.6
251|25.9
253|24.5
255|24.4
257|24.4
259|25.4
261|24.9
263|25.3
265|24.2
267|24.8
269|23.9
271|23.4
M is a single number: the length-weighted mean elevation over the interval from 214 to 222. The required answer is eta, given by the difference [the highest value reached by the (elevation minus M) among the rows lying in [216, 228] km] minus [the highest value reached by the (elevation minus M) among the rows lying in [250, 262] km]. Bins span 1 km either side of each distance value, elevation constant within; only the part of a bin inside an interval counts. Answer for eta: -1.0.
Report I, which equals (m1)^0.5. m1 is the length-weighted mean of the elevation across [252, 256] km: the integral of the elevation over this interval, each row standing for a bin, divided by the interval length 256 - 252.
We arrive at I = 4.94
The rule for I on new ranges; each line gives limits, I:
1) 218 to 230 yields 4.95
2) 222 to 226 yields 4.94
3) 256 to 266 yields 4.98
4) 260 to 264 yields 5.01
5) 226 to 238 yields 5.02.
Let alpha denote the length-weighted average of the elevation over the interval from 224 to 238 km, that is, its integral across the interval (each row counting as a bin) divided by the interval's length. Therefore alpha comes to 25.2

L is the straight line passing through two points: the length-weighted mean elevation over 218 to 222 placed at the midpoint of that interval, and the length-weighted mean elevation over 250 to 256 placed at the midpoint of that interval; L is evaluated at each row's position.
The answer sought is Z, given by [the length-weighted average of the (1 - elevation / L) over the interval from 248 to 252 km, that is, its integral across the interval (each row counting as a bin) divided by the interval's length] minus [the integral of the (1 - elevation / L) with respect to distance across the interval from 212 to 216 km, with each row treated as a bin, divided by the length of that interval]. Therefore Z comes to -0.16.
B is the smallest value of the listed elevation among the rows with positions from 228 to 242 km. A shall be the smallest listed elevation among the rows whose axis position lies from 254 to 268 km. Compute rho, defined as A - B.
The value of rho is -1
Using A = 24.2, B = 24.8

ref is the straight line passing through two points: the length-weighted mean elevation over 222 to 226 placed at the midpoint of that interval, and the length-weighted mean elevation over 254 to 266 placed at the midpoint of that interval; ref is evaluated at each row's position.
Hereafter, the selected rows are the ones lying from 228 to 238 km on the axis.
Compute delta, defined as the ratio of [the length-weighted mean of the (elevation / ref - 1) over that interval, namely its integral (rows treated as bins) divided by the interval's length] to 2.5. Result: 0.0122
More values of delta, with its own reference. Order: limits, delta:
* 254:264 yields 0.0020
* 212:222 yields -0.0280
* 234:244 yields 0.0169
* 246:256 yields 0.0093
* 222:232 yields 0.0053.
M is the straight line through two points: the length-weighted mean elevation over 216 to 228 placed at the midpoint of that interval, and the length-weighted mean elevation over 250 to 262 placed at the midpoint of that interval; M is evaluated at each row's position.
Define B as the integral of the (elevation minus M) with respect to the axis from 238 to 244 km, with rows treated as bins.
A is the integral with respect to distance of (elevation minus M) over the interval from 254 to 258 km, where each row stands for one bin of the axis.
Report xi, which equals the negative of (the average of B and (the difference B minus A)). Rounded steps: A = -2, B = 6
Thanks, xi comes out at -7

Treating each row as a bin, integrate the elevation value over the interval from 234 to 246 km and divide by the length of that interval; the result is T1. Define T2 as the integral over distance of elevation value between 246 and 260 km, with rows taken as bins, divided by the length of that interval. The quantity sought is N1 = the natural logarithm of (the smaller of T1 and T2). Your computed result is 3.23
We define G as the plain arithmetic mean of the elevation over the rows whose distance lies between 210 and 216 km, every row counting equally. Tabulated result 20.2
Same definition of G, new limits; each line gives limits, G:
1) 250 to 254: 25.2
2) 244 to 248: 25.3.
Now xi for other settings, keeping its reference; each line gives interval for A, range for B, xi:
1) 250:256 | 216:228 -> 0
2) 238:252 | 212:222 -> 20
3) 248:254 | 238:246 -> -4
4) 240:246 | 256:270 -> 7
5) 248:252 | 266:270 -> 5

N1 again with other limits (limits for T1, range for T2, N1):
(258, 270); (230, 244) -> 3.21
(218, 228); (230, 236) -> 3.19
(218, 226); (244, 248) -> 3.19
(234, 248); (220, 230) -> 3.20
